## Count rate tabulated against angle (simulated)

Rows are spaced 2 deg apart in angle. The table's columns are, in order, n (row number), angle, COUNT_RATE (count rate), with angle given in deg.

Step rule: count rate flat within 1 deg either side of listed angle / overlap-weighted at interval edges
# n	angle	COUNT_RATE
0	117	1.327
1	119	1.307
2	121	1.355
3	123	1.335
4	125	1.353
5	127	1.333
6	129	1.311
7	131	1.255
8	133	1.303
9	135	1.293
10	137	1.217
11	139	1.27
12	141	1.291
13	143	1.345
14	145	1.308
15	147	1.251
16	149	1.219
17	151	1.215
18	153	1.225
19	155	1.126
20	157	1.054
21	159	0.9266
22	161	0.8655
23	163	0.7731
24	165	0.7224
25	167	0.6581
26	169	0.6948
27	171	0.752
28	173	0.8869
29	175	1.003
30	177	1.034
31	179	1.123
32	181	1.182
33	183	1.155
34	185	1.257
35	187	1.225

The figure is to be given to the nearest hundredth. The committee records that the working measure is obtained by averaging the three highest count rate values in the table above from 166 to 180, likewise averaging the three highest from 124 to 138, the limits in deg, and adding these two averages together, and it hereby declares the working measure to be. 2.39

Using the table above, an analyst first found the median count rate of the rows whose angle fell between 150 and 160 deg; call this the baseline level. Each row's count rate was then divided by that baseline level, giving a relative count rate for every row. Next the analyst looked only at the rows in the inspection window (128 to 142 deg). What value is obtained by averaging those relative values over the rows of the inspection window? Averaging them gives 1.13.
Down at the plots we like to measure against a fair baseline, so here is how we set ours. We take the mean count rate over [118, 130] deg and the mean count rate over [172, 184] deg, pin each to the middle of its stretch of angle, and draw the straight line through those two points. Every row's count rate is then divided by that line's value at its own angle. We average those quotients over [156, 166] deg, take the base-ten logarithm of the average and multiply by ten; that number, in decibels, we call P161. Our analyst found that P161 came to -1.2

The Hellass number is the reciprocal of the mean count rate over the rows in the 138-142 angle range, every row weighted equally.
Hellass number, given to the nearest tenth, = 0.8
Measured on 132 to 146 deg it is 0.8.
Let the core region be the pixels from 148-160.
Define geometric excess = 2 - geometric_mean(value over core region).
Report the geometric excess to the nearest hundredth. 0.88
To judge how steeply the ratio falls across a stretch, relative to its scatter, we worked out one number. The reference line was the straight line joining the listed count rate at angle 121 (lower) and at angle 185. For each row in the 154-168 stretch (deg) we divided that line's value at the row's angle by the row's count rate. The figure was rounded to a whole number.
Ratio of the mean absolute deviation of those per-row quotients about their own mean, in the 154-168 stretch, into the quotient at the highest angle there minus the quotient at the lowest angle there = 3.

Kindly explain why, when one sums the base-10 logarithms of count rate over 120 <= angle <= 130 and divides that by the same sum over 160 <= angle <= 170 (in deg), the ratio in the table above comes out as -1.0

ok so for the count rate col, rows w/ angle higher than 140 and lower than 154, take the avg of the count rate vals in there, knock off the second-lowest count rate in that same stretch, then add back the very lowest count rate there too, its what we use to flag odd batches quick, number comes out 1.26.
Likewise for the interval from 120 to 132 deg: 1.27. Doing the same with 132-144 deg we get 1.23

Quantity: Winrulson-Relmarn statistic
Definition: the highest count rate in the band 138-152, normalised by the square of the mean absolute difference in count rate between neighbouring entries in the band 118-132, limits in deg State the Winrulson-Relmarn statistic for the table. 1430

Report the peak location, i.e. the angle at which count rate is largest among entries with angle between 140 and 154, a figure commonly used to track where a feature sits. 143 deg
